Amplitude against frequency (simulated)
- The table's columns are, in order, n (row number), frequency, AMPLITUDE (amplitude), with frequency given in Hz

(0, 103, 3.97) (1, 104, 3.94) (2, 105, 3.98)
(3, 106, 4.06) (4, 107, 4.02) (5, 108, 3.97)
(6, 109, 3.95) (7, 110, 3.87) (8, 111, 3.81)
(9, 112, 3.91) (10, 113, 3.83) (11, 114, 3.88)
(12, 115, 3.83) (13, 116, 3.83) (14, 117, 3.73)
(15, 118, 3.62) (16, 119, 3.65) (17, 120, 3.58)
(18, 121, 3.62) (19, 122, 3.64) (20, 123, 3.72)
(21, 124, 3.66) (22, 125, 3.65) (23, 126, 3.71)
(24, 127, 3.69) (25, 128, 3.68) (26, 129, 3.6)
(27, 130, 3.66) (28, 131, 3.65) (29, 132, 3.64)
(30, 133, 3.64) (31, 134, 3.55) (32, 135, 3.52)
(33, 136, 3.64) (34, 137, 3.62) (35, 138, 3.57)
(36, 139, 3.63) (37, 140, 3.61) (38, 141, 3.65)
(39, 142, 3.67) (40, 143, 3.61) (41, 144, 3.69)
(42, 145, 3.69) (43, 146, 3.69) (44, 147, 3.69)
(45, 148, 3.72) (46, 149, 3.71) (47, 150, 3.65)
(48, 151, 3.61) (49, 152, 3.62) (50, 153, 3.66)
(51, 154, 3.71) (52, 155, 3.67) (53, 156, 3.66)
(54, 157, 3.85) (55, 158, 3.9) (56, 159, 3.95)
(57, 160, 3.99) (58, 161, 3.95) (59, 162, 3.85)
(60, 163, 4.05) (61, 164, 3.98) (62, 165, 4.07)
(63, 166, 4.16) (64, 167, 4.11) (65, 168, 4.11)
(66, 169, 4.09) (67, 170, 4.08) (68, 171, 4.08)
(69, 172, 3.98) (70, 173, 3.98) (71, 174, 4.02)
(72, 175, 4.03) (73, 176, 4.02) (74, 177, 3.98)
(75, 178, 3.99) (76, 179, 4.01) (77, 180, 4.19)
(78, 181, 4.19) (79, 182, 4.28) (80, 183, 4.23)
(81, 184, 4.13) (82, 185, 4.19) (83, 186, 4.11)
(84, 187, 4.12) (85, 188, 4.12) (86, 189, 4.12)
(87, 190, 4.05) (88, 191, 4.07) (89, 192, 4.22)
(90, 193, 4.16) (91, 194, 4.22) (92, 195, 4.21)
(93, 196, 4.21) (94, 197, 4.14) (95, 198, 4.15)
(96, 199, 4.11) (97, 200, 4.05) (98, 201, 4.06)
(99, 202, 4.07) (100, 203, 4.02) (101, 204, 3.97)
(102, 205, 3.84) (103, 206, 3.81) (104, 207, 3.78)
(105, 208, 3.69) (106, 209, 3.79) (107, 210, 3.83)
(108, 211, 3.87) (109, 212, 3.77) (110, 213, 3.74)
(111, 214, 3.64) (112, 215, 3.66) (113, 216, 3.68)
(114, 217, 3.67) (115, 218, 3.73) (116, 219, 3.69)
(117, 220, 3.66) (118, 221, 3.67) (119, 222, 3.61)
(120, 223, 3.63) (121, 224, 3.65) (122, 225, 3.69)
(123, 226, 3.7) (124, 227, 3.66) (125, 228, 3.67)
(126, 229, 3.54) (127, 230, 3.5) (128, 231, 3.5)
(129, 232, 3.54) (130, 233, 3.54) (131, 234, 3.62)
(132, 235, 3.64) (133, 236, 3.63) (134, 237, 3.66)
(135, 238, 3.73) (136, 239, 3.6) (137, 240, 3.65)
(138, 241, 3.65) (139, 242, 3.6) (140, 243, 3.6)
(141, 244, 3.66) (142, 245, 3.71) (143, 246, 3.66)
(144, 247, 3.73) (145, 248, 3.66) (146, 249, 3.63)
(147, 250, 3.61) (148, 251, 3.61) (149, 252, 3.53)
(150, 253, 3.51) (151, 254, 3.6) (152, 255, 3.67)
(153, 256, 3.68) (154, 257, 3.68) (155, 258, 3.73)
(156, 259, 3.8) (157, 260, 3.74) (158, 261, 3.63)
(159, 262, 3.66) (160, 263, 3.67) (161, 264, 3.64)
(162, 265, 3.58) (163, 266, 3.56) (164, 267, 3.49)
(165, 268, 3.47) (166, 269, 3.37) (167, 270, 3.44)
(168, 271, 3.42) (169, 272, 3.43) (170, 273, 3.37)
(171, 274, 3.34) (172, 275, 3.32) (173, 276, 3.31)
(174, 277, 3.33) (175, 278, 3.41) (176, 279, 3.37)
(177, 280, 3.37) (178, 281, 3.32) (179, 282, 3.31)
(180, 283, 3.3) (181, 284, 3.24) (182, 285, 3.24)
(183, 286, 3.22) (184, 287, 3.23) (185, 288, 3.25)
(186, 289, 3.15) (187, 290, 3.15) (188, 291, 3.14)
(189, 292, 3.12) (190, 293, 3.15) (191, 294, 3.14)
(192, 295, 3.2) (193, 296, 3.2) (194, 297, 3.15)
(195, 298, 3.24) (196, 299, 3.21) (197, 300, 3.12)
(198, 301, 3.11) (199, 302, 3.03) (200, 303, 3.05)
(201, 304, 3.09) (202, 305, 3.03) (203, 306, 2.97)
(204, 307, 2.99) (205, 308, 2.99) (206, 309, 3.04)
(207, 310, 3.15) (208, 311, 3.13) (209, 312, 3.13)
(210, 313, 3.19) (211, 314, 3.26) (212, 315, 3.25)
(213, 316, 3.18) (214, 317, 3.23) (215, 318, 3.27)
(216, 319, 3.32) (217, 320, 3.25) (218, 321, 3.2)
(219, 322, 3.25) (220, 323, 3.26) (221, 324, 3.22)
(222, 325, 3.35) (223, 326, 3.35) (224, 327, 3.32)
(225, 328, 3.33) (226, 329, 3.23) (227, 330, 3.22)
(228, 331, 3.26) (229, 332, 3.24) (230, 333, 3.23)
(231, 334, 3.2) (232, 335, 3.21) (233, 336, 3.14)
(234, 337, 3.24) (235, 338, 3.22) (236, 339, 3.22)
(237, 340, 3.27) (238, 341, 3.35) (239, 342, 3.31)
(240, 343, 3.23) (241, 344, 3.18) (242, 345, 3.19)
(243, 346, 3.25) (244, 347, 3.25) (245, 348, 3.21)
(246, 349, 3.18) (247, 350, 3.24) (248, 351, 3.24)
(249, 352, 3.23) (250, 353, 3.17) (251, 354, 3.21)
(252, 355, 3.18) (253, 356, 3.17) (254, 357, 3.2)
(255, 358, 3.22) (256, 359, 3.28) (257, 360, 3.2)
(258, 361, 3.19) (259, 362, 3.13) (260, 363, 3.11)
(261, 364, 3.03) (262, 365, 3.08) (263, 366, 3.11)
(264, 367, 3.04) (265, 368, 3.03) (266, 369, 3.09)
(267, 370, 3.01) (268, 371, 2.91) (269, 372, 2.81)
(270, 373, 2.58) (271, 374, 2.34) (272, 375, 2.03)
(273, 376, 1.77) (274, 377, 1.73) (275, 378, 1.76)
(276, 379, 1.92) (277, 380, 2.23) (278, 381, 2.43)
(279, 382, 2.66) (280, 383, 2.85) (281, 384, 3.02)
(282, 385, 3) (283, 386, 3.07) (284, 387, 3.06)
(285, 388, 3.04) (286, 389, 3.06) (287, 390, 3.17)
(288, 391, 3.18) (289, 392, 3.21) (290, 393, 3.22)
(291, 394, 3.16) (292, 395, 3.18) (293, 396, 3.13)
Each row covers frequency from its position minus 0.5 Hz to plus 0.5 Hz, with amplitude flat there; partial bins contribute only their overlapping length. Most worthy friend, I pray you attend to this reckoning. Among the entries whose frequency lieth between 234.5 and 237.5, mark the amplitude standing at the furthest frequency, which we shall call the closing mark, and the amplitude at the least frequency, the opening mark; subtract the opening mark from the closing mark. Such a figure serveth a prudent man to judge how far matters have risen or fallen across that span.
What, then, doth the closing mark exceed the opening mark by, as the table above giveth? 0.020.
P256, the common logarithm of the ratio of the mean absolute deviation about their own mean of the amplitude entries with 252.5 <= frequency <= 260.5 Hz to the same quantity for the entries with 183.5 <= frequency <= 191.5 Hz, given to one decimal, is 0.3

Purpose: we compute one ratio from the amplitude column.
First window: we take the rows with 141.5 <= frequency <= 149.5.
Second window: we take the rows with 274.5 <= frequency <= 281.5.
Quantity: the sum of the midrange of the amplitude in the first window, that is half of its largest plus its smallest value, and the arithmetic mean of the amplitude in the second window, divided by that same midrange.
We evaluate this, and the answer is 1.91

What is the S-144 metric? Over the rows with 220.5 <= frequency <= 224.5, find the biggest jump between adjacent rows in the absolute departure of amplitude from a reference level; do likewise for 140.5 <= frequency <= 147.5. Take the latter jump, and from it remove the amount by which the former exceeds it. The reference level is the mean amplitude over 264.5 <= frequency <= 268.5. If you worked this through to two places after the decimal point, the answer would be 0.10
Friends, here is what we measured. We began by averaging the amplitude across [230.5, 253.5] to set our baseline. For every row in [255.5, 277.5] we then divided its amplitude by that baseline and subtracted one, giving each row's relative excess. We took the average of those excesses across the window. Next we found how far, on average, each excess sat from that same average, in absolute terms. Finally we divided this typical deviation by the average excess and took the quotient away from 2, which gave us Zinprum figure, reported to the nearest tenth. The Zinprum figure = 3.5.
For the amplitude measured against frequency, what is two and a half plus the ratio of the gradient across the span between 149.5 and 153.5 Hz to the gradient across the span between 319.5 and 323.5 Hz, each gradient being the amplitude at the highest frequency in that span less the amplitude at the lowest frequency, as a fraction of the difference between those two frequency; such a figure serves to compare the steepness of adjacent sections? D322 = 3.5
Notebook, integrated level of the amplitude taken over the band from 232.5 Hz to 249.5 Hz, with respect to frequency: 62.0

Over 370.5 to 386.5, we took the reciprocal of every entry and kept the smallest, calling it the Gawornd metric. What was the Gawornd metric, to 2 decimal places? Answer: 0.33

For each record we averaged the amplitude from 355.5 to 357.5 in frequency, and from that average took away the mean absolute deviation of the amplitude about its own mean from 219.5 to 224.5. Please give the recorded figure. 3.17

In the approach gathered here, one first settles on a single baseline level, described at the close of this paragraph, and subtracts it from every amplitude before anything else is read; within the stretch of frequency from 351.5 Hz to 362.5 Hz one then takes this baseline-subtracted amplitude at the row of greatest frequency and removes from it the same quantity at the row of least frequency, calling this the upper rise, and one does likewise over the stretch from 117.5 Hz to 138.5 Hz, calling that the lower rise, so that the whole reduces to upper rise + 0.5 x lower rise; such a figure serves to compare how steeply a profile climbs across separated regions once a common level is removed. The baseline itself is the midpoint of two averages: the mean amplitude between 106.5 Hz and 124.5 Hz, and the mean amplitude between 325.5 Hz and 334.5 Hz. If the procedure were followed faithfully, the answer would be -0.1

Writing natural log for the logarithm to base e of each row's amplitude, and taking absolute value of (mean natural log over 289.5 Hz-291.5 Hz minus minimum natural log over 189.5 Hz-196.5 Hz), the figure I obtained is 0.25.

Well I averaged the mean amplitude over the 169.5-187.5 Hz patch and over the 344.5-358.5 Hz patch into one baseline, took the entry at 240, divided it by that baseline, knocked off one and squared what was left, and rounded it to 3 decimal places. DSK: 0.000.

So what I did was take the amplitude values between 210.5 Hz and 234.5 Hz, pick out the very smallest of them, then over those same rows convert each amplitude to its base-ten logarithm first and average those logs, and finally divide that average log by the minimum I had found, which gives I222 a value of 0.161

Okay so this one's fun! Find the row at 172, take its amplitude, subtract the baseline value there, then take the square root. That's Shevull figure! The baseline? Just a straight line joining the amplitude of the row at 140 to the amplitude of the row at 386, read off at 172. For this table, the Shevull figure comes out 0.66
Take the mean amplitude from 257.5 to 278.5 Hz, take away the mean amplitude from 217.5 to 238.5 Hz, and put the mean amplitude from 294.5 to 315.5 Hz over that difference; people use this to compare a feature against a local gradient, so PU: -26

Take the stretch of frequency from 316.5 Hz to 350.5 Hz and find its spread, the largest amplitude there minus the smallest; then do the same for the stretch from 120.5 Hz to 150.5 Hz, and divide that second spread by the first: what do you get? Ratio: 1.0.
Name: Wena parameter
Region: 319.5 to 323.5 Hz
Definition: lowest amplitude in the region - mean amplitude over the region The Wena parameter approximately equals -0.04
